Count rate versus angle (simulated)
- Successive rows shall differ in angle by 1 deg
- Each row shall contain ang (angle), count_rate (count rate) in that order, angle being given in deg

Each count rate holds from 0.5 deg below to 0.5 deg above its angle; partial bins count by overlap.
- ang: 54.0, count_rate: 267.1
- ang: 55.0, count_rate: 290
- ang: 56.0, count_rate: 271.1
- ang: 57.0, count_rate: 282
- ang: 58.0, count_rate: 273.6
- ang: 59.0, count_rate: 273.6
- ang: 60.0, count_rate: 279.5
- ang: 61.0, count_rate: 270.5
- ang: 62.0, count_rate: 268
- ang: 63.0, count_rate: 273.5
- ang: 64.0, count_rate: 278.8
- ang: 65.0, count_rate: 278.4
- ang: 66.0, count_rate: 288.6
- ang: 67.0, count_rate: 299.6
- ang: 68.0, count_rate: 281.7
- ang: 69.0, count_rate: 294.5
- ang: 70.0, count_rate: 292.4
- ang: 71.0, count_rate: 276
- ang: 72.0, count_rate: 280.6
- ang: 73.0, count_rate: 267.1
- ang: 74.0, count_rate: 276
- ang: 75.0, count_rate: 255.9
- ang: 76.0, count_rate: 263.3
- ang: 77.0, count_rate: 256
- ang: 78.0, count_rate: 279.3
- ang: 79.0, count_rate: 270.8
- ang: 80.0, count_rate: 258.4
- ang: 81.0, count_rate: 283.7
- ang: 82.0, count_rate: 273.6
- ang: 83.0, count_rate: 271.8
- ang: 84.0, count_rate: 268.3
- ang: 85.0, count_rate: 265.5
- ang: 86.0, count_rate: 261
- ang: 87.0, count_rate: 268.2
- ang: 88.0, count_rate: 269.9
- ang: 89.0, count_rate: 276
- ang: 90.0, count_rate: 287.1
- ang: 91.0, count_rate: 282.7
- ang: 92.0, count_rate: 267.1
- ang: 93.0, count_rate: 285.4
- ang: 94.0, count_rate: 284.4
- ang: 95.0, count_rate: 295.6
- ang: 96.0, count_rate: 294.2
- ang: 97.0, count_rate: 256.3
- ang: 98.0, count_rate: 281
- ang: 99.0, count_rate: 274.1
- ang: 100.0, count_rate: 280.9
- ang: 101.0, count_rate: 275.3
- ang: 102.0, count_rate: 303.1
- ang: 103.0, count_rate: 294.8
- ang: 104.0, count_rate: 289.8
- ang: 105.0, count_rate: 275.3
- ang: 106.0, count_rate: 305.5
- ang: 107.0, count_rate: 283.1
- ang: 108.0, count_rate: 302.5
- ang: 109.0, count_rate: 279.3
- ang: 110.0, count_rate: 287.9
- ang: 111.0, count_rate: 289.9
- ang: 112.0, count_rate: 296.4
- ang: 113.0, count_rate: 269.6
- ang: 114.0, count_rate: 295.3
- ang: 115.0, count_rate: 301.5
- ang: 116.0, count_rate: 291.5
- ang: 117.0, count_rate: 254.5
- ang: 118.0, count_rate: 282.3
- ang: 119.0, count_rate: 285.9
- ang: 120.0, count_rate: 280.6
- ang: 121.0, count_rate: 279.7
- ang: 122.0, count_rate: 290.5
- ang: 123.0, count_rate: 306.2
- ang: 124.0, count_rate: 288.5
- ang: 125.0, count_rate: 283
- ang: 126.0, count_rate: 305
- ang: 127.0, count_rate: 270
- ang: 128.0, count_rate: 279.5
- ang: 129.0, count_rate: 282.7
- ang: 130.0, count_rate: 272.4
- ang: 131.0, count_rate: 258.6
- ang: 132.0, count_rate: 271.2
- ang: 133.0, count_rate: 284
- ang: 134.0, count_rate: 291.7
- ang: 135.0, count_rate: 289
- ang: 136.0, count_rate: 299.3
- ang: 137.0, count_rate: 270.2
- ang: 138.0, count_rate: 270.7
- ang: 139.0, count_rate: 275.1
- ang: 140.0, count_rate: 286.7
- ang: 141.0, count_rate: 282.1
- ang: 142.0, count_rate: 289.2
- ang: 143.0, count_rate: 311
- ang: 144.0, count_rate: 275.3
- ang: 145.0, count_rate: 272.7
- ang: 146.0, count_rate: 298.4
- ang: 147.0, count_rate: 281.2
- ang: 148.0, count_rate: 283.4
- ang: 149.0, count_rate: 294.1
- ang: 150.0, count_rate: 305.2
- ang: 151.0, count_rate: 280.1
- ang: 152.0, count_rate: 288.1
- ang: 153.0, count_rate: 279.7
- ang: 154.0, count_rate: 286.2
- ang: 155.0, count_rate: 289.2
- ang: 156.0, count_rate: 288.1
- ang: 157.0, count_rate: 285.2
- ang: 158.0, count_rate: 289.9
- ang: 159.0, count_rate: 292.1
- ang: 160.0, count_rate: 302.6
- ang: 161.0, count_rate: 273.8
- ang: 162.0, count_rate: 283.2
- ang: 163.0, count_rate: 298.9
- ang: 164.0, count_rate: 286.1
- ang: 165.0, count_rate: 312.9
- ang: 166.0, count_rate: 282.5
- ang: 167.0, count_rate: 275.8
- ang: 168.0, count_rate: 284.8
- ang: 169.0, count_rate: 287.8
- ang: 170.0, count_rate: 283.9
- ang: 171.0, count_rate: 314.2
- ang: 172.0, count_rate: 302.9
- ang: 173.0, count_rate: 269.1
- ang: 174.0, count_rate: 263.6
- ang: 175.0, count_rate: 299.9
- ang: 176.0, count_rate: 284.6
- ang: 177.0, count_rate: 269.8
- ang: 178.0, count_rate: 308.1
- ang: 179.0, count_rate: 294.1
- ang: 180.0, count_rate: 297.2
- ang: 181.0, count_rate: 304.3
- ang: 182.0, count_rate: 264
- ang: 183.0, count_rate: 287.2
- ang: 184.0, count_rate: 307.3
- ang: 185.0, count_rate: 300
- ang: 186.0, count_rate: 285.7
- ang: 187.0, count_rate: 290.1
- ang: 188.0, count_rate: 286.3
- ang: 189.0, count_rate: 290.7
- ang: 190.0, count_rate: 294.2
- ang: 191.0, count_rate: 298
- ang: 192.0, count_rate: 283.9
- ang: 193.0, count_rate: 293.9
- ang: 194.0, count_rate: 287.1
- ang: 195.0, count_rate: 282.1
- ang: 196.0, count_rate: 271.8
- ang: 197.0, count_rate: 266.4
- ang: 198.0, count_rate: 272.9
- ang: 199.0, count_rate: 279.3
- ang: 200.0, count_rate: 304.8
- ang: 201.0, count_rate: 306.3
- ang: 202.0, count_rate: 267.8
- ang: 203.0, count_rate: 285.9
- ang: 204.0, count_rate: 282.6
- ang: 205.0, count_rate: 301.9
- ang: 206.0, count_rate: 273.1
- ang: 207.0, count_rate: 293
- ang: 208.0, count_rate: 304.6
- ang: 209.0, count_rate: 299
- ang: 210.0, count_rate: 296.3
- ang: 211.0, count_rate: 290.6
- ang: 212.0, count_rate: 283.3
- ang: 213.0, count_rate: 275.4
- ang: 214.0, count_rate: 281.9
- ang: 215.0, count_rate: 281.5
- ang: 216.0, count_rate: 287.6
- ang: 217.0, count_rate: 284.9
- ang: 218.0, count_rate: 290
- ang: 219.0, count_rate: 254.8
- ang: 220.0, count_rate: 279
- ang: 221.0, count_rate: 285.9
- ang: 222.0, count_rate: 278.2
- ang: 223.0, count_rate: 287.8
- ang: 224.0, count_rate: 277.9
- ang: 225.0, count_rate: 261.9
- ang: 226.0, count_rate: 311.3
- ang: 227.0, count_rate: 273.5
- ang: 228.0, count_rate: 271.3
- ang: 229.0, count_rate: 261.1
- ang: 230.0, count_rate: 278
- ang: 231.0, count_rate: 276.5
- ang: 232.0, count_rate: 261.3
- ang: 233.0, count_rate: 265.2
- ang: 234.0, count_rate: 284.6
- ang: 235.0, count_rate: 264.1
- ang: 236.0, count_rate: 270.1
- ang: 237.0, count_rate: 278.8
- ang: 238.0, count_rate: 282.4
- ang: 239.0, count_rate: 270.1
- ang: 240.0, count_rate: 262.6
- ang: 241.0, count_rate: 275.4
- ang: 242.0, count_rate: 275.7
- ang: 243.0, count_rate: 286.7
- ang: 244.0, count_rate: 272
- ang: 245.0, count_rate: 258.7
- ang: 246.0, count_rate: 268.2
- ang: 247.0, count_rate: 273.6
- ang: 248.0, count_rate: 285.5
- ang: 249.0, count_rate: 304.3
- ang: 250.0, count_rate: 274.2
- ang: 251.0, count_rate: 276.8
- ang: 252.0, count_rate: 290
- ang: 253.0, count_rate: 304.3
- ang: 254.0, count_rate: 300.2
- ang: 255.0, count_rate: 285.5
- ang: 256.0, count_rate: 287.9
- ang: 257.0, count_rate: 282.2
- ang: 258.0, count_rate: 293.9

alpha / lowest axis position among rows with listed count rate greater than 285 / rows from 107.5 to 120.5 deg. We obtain 108.0 deg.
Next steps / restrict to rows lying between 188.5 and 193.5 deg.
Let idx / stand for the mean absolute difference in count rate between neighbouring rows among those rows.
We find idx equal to 8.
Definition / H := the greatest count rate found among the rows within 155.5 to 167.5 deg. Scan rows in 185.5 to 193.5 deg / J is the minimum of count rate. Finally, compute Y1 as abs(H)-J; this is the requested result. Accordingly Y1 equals 29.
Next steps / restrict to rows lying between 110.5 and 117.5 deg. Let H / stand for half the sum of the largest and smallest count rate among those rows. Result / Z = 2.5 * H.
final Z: 695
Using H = 278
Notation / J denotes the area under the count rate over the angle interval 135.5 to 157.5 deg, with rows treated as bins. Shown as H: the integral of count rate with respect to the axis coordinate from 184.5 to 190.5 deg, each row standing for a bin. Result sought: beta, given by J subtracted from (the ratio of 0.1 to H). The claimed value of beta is -6291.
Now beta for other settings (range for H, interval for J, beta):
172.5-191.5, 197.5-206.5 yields -2575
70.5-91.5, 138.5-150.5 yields -3454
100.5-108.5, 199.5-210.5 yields -3215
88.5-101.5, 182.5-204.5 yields -6324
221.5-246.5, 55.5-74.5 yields -5305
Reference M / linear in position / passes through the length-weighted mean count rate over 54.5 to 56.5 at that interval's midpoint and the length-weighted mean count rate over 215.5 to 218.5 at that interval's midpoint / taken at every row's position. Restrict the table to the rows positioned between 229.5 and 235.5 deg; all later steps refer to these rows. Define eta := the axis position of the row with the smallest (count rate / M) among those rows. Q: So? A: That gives 232.0 deg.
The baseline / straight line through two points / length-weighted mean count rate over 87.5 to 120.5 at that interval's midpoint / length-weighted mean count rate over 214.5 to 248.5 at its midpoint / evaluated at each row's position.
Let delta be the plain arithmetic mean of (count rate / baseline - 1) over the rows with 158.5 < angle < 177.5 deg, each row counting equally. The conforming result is 0.03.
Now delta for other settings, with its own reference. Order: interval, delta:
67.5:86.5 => -0.05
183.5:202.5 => 0.03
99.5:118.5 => 0.01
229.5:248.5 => -0.01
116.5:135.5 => 0.00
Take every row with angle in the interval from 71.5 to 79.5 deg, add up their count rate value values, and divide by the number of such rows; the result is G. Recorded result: 269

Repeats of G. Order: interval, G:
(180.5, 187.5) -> 291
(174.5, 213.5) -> 289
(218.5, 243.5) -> 275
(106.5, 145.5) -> 284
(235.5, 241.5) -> 273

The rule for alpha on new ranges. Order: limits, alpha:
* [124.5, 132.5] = 126.0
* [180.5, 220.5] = 181.0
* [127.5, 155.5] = 134.0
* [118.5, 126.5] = 119.0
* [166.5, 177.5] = 169.0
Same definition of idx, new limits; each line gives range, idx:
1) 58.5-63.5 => 6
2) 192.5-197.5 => 7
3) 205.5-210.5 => 10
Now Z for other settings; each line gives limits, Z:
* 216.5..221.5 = 681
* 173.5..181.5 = 715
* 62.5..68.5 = 716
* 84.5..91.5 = 685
